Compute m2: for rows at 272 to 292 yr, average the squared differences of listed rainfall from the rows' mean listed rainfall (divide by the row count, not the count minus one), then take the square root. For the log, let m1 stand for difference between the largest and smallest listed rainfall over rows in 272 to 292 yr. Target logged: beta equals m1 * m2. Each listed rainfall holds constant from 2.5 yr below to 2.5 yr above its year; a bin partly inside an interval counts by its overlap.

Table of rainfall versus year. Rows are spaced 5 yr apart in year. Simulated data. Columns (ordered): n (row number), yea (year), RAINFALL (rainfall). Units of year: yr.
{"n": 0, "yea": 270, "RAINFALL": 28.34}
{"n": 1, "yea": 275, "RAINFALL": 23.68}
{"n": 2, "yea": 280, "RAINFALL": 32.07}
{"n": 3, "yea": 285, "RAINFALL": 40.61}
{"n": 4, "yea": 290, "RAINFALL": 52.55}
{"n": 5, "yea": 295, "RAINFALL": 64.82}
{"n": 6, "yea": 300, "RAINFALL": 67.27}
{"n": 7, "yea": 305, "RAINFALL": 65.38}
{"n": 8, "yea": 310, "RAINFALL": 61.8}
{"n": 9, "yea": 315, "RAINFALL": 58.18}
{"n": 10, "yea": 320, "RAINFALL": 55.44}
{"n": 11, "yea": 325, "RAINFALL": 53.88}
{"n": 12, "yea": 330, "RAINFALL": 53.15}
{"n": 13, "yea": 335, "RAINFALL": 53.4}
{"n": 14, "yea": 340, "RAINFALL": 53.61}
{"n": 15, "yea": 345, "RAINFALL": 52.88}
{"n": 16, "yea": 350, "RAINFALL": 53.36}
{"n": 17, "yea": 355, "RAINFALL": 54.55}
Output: 308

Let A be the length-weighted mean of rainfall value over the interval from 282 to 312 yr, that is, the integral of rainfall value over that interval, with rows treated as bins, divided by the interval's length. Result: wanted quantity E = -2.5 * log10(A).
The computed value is -4.41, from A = 58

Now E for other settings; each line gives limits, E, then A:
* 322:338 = -4.32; 54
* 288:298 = -4.43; 59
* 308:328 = -4.39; 57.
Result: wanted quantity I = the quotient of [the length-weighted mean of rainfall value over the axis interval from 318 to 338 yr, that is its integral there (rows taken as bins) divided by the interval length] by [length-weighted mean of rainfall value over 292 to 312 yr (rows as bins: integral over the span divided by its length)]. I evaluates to 0.8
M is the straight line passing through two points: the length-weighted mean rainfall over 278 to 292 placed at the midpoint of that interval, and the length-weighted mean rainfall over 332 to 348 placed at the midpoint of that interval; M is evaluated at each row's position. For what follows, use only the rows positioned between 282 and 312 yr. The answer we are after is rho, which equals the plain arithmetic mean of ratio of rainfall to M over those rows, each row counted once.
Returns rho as 1.32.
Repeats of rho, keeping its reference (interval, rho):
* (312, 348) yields 1.07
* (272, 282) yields 0.69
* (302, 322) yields 1.27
